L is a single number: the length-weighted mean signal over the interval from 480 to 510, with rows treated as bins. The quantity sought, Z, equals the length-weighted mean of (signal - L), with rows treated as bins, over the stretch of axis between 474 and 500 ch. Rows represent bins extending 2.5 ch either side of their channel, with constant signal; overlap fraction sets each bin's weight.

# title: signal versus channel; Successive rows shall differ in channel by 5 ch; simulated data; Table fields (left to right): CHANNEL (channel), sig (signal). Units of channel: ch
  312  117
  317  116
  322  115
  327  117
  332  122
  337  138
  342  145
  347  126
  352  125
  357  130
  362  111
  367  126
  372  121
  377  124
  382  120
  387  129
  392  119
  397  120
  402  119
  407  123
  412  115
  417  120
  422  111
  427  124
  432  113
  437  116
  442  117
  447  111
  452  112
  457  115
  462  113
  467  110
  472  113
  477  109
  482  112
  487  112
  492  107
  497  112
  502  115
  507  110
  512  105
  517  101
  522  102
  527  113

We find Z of -0.7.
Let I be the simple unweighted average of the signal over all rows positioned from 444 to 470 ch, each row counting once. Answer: 112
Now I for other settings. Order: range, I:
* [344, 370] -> 124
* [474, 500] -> 110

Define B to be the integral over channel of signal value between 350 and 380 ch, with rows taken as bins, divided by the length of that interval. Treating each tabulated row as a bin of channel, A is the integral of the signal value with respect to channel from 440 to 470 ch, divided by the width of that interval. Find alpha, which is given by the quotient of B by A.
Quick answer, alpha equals 1.09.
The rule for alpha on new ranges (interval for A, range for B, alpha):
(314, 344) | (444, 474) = 0.90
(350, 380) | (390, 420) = 0.97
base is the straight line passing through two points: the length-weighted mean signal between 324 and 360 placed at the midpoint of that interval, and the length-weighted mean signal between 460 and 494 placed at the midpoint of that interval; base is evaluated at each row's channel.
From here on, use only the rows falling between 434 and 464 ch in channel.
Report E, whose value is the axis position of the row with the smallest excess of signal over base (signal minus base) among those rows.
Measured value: 447 ch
